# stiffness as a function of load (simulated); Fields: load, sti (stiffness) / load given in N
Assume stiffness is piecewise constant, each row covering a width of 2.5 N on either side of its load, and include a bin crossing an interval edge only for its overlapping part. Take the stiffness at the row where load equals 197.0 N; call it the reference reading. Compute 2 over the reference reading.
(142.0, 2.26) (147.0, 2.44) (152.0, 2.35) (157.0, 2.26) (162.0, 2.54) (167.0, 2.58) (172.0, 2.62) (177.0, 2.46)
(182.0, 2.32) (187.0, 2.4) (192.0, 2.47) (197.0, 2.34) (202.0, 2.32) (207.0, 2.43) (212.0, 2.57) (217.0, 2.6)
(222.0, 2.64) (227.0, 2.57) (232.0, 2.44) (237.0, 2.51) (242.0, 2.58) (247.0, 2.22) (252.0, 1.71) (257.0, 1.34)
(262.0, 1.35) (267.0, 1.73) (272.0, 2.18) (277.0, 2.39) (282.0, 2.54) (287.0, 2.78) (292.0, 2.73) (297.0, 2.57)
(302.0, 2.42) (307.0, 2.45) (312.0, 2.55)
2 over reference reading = 0.85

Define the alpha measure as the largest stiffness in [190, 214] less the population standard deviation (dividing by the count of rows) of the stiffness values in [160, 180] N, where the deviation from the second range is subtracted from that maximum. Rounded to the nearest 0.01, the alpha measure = 2.51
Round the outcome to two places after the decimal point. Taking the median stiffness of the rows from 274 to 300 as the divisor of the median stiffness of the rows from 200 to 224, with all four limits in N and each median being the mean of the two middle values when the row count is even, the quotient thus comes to 1.00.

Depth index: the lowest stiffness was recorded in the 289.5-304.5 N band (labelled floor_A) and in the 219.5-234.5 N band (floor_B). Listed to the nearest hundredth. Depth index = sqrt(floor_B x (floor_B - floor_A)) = 0.22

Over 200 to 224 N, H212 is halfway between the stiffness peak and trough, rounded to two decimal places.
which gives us 2.48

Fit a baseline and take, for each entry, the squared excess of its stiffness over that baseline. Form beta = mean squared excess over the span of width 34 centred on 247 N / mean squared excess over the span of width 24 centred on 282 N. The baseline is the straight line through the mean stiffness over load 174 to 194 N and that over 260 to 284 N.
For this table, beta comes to 0.68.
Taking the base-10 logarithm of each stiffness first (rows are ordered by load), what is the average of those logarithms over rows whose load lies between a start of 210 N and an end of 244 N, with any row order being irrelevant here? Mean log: 0.408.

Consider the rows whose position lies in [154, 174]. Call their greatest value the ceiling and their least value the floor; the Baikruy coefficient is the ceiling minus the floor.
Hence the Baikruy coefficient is 0.36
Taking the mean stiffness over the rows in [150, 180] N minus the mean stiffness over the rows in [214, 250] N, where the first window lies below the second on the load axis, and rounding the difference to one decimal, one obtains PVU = 0.0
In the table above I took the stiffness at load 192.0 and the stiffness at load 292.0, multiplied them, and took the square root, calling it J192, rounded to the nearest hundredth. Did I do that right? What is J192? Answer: 2.60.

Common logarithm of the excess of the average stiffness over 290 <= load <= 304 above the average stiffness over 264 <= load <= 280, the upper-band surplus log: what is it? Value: -0.32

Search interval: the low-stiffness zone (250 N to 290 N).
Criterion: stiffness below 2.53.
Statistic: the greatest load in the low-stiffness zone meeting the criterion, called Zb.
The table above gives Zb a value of 277.0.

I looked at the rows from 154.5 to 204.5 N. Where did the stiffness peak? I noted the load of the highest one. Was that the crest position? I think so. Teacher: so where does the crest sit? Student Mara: 172.0 N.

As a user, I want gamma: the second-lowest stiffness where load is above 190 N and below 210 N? 2.34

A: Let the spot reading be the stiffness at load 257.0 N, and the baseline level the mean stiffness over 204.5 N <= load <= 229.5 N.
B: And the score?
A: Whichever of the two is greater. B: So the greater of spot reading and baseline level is 2.56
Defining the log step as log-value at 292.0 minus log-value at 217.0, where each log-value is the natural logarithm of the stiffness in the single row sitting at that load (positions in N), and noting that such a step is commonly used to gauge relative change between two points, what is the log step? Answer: 0.049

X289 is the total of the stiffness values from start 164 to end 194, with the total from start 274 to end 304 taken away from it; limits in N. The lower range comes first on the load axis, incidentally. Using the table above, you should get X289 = -0.58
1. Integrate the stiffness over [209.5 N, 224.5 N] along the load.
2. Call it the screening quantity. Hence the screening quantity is 39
